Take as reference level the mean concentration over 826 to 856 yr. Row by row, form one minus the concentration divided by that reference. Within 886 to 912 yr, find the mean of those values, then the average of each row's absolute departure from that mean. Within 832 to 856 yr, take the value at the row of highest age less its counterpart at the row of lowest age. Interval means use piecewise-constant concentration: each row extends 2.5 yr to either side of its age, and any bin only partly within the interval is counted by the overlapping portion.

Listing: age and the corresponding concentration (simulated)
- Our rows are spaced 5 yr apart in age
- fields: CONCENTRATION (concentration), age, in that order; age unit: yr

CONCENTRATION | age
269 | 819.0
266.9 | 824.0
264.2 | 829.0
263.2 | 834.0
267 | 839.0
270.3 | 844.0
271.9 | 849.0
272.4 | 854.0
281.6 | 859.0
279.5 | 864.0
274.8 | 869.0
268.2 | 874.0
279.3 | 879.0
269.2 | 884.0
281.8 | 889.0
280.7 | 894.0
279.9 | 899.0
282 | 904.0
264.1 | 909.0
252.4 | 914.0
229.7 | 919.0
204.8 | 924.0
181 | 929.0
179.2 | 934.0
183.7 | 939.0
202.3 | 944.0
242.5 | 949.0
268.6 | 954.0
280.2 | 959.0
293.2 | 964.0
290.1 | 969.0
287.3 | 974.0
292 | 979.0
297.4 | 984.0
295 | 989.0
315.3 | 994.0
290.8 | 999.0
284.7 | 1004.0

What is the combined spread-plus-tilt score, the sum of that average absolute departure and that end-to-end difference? -0.01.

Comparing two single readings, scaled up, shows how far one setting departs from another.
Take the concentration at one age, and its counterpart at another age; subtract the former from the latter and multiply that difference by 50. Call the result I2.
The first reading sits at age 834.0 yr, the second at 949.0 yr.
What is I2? -1035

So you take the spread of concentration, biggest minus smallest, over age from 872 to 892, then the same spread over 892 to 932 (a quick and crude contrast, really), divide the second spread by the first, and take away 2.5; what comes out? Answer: 5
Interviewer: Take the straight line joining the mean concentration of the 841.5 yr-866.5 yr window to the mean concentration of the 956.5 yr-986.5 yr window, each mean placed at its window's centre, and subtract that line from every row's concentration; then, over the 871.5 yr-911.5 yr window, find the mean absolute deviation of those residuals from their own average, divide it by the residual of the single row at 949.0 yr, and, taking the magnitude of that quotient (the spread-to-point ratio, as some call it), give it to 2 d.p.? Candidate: 0.14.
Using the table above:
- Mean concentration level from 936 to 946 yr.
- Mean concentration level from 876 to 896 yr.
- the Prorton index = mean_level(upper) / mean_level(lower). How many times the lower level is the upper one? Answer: 0.69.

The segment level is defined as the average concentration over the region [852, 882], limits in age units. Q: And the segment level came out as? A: 276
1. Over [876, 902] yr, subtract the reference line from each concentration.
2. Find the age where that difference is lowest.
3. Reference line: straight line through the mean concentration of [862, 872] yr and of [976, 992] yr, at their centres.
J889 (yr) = 884.0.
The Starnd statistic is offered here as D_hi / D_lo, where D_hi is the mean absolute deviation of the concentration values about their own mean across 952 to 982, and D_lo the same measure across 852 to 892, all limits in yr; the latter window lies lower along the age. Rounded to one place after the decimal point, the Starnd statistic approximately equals 1.5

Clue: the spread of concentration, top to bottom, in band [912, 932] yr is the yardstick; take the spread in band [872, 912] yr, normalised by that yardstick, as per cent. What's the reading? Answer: 25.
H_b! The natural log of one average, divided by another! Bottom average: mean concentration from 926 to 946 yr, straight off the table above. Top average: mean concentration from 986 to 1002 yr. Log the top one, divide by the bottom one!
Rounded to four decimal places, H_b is 0.0306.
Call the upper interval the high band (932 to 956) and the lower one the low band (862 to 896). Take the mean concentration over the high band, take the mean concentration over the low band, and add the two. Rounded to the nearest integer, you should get 491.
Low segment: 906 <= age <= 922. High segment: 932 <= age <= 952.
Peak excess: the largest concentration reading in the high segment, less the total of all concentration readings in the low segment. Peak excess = -504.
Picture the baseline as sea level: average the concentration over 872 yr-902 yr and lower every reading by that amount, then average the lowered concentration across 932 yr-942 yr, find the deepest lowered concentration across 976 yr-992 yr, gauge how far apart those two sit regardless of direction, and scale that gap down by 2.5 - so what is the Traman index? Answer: 44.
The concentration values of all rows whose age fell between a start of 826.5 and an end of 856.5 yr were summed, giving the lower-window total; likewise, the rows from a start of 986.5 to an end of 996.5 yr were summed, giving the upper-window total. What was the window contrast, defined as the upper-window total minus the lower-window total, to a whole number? -999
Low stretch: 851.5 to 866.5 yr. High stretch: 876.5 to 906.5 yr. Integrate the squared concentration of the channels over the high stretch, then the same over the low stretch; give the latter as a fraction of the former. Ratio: 0.5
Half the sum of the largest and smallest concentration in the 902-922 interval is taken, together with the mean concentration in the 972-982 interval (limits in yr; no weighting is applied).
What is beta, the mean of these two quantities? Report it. 273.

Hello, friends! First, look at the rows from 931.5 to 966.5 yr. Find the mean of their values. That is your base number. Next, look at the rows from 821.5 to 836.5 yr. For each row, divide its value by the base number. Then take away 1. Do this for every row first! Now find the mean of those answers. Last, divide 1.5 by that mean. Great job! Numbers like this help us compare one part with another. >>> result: 12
